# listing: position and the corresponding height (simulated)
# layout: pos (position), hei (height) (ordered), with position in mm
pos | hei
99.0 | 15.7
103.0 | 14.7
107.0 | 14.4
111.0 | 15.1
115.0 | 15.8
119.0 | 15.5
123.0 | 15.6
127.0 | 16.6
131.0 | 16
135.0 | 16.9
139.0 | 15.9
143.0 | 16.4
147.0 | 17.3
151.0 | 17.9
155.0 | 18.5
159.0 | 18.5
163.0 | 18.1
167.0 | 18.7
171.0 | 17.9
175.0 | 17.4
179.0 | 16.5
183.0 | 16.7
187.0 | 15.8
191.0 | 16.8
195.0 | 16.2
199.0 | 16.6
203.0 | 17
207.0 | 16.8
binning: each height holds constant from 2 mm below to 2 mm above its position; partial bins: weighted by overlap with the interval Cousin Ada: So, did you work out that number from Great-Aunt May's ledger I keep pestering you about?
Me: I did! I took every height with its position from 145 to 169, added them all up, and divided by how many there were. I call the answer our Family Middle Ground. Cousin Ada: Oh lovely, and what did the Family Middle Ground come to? 18.2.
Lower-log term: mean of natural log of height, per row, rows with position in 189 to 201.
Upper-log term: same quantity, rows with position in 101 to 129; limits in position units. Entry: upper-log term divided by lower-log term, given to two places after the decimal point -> 0.97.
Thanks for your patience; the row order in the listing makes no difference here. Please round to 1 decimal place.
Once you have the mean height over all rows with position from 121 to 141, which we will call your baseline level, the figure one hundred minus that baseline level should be 83.8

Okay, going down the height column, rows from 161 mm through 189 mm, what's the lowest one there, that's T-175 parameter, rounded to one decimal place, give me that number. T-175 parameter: 15.8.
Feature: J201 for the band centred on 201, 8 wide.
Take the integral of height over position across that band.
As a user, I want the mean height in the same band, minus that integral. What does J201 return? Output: -118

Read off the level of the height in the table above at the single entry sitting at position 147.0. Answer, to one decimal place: 17.3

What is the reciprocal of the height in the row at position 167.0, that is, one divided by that 0.053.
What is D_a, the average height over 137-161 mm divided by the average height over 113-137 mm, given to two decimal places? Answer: 1.08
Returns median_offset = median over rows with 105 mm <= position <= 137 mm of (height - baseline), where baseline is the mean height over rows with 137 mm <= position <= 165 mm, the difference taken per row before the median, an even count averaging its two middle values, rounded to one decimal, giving -1.8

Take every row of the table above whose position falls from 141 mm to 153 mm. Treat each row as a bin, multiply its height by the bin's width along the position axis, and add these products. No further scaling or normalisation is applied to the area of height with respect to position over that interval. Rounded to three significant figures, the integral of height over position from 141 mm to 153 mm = 206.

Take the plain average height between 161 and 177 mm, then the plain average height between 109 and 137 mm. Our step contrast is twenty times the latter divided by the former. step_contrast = 17.7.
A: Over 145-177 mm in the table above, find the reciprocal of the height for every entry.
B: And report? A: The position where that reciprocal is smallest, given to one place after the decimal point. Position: 167.0 mm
